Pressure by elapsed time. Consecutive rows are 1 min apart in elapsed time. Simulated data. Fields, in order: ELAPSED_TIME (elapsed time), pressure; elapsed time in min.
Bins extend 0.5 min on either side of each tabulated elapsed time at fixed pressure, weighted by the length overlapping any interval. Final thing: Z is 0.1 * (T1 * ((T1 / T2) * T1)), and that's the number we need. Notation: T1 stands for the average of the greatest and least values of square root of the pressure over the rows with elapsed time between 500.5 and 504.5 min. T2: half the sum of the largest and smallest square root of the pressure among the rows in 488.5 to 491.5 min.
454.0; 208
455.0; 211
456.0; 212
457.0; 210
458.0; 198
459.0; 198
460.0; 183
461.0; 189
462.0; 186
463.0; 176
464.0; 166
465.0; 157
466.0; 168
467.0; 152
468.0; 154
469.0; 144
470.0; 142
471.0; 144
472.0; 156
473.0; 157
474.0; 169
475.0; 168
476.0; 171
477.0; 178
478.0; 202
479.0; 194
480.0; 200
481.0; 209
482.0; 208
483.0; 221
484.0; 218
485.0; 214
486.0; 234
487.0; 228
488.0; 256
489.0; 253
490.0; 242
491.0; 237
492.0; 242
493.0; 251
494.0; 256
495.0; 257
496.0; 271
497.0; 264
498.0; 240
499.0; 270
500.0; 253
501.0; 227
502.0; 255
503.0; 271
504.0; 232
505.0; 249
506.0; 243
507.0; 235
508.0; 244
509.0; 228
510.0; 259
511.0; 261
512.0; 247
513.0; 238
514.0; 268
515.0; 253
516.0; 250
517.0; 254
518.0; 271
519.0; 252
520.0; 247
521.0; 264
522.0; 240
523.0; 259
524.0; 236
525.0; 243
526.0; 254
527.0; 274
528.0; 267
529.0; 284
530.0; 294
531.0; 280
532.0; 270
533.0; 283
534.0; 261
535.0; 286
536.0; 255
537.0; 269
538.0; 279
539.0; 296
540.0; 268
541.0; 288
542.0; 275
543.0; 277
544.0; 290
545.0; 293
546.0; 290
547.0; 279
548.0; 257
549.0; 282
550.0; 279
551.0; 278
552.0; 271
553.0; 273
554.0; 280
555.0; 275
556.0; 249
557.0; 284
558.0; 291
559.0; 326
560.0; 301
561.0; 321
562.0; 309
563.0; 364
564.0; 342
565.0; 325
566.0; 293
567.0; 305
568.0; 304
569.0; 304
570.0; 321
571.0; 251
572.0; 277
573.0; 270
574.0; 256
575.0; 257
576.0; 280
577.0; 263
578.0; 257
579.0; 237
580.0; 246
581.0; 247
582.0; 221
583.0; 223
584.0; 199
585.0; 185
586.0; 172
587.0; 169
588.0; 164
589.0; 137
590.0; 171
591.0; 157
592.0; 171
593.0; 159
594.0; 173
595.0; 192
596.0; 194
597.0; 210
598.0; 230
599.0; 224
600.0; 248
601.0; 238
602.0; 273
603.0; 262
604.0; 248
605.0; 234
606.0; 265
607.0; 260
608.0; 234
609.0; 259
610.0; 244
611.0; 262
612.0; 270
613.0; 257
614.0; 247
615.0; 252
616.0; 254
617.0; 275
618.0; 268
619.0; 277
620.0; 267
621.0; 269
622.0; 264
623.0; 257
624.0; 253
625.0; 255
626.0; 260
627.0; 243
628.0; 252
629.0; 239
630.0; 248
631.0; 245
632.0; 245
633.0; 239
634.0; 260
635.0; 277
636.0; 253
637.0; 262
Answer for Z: 25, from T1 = 15.8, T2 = 15.7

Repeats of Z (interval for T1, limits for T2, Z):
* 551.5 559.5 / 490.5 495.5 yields 31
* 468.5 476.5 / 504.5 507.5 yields 13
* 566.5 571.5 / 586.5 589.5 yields 39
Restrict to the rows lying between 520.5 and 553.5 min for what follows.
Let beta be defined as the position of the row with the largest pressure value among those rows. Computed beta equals 539.0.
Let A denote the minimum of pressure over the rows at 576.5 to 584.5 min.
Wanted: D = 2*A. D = 398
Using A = 199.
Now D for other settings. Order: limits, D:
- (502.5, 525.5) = 456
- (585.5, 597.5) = 274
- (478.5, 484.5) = 388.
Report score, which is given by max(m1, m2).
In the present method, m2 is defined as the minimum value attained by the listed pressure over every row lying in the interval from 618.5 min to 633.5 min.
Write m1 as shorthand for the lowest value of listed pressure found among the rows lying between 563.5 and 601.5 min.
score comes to 239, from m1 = 137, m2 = 239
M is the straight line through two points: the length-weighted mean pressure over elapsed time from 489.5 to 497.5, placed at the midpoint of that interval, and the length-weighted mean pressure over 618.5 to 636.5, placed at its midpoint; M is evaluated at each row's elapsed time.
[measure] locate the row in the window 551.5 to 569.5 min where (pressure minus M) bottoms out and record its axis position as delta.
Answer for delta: 556.0 min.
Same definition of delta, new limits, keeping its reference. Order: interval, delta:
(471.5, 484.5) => 472.0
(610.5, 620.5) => 614.0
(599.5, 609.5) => 608.0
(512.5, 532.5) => 524.0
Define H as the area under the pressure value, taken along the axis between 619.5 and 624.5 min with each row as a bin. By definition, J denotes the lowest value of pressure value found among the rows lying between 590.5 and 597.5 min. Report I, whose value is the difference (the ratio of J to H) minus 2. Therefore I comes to -1.88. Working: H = 1310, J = 157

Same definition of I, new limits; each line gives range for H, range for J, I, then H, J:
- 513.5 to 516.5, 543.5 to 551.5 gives -1.67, 771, 257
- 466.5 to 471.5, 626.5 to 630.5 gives -1.68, 736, 239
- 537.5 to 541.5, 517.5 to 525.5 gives -1.79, 1131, 236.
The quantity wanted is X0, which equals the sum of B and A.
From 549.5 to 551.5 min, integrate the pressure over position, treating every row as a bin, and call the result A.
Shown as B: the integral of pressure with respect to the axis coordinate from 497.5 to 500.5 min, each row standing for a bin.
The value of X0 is 1320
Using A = 557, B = 763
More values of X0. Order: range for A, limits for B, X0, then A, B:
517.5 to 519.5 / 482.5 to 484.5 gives 962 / 523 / 439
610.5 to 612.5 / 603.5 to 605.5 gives 1014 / 532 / 482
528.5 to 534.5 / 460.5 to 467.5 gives 2866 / 1672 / 1194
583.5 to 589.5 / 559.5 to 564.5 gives 2663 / 1026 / 1637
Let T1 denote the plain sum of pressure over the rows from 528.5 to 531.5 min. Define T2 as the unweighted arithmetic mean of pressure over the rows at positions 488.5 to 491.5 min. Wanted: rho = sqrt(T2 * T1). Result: 458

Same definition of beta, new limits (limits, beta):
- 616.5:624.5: 619.0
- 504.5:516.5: 514.0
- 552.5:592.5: 563.0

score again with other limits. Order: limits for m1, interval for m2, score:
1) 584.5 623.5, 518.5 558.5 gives 236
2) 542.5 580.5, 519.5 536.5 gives 237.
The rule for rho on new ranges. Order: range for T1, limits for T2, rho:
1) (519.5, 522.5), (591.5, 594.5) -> 355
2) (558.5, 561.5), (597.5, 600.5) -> 471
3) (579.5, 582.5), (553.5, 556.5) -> 437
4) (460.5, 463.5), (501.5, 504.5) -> 373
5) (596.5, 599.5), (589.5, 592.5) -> 332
